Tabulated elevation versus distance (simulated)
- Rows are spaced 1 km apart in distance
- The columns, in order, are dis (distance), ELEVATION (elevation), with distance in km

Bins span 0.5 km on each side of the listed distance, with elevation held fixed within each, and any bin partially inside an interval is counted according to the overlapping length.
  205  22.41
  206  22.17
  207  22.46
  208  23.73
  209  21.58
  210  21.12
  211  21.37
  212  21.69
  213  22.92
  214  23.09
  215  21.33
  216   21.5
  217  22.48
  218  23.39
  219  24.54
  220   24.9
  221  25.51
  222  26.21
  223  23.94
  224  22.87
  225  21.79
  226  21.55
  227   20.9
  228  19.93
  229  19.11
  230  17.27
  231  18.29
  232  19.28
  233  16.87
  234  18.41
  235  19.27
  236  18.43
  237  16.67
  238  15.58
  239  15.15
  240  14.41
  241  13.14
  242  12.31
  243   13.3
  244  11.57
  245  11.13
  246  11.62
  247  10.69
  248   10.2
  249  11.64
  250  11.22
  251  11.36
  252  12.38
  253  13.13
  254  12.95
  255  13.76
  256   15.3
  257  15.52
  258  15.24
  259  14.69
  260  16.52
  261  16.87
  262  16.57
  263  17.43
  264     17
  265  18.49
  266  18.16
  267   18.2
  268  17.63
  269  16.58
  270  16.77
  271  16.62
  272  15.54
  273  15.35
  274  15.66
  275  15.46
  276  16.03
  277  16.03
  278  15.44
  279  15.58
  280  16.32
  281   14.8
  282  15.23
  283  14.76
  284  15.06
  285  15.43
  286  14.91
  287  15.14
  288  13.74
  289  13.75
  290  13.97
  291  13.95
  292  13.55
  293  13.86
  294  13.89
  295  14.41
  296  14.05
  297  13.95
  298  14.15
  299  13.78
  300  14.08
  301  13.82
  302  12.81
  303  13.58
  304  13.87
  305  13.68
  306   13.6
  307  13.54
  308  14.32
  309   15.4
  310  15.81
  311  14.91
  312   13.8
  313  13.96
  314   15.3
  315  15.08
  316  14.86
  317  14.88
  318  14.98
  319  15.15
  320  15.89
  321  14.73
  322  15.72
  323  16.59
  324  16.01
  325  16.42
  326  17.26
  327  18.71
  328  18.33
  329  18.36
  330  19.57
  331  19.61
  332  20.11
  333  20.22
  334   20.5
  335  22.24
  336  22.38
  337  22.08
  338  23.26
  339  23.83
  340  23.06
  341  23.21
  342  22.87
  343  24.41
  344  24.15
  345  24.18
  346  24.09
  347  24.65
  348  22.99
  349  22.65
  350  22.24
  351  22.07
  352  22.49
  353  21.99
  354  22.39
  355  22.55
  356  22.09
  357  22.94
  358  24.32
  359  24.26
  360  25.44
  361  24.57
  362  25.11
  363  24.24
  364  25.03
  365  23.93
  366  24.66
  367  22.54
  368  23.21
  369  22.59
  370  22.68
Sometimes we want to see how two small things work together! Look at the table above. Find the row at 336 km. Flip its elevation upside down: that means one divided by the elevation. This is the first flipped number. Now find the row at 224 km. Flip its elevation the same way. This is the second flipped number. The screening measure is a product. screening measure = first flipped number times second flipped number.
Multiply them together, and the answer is 0.0020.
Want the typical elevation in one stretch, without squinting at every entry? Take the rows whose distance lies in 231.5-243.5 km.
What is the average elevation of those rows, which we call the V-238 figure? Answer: 16.1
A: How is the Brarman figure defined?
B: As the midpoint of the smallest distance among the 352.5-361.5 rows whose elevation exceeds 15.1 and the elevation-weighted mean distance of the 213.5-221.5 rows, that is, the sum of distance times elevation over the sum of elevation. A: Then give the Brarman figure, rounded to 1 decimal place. 285.3 km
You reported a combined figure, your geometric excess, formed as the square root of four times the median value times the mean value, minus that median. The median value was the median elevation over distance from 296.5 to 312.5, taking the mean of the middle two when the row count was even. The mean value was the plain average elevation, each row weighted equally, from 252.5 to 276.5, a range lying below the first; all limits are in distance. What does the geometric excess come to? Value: 16.0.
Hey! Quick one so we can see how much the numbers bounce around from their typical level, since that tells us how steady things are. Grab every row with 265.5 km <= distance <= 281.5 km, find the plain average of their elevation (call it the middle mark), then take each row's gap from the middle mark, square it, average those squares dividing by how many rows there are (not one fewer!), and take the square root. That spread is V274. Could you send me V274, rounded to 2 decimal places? 0.98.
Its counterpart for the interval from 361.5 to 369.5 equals 0.97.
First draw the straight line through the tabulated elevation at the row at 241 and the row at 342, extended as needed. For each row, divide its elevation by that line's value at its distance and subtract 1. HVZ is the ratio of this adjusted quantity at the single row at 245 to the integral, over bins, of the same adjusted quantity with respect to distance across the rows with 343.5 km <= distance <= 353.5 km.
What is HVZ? 1.2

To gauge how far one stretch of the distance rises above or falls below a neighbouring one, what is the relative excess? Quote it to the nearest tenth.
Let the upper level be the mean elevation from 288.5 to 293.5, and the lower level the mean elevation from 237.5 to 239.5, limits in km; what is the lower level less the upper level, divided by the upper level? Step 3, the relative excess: 0.1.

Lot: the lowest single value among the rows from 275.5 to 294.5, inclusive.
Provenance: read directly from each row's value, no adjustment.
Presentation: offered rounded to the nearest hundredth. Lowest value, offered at 13.55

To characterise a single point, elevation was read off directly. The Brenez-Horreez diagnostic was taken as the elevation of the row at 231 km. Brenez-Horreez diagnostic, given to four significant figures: 18.29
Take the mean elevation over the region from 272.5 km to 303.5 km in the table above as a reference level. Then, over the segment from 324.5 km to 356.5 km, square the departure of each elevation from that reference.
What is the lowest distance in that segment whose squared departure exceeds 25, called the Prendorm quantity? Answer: 331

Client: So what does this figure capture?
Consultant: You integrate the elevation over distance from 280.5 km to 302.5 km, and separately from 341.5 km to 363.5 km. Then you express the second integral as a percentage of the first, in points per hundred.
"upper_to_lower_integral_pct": 165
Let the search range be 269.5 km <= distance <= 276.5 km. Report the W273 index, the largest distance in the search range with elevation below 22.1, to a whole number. 276 km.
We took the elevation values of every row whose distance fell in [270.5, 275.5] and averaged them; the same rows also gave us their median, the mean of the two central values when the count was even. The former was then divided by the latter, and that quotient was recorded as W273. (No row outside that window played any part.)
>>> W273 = 1.01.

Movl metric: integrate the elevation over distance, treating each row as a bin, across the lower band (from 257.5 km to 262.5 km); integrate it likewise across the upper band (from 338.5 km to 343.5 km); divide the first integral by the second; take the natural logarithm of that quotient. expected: -0.38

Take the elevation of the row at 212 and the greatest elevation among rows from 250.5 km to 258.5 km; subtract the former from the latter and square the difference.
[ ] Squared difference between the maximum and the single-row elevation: 38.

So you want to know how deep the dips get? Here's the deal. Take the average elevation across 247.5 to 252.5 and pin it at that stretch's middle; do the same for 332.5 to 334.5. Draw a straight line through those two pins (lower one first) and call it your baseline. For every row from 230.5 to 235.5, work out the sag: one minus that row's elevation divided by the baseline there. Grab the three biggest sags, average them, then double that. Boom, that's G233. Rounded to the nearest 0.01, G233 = -1.76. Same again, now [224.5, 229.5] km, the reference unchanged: -2.45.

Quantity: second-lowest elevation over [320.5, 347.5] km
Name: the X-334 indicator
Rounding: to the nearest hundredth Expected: 15.72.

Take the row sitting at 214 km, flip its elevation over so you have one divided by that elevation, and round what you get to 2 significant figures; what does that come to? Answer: 0.043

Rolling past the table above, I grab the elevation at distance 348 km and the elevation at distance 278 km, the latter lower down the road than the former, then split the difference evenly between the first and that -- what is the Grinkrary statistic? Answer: 19.2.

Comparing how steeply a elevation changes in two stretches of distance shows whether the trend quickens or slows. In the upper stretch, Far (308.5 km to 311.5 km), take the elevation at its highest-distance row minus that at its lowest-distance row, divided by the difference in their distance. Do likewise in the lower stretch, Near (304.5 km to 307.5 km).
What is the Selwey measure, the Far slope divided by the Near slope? 3.5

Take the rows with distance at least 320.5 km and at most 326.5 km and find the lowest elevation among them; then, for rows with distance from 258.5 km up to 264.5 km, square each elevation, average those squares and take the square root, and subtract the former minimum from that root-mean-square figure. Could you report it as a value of 2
